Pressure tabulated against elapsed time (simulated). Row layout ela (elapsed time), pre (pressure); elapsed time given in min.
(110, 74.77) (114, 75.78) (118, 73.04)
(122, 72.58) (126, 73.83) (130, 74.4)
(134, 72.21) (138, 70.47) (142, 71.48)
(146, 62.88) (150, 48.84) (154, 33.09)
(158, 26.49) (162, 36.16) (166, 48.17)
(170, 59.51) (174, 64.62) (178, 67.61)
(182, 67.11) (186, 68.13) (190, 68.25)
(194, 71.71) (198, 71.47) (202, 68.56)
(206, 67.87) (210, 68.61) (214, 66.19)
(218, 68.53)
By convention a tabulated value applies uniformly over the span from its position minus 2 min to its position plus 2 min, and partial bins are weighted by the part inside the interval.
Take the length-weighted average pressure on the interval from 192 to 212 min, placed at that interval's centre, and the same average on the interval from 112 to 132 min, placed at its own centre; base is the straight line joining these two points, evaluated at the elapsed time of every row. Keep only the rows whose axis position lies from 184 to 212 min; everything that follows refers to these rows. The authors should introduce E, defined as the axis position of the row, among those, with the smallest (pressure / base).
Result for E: 186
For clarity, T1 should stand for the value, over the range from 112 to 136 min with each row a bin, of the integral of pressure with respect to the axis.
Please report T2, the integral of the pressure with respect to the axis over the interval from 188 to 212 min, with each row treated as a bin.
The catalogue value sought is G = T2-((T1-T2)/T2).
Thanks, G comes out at 1666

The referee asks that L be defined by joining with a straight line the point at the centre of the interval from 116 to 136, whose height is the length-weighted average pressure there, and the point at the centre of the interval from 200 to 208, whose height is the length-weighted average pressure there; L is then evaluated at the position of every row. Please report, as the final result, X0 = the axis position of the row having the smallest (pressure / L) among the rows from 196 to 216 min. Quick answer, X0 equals 214 min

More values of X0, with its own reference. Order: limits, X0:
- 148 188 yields 158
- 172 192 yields 174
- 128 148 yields 146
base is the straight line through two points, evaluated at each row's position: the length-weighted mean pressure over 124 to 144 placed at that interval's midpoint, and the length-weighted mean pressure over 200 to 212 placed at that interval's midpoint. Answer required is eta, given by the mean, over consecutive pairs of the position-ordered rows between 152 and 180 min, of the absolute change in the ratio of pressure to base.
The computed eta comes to 0.114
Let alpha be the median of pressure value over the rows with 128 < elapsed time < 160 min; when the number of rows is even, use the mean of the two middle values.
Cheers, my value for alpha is 66.7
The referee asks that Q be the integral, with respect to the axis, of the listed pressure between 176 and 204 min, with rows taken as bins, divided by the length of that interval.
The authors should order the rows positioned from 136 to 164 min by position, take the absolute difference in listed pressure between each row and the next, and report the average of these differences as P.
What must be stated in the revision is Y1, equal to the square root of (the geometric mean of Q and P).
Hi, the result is 5.0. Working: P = 9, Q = 69.0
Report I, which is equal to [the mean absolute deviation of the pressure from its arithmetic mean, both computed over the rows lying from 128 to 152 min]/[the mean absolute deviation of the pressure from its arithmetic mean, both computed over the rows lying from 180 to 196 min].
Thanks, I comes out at 5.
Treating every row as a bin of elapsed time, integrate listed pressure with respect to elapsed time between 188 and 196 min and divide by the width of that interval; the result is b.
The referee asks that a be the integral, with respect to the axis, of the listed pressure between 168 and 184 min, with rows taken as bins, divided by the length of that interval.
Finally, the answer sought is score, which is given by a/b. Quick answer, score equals 0.9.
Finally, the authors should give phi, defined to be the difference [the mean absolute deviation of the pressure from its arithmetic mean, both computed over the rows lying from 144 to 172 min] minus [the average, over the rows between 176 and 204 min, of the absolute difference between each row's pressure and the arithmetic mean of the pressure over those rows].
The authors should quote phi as 10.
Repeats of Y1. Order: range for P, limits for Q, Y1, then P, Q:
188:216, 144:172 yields 3.0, 2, 45.0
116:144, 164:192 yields 3.0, 1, 63.3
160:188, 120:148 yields 4.4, 5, 71.1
